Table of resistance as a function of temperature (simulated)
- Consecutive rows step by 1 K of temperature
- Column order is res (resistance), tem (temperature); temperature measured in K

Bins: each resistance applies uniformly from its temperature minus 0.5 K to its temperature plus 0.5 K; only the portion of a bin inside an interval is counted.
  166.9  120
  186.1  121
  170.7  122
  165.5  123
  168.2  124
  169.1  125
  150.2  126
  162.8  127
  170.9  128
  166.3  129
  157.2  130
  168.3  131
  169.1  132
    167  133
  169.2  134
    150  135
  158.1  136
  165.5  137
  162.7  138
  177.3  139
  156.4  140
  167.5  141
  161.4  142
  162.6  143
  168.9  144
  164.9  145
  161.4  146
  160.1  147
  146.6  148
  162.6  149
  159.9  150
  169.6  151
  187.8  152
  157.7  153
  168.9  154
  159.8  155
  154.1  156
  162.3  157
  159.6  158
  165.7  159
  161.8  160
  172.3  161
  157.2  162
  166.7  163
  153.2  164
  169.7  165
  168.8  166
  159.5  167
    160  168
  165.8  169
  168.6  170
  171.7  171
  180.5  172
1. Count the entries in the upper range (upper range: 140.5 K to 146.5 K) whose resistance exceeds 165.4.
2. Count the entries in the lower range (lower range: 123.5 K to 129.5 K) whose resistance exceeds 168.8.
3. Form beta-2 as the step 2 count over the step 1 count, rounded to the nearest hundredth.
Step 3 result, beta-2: 1.00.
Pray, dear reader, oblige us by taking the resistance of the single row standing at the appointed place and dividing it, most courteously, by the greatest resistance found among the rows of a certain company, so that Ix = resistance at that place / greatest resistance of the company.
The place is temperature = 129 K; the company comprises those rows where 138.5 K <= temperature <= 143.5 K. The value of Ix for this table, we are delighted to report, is 0.94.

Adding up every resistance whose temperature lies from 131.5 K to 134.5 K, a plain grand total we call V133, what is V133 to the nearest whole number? 505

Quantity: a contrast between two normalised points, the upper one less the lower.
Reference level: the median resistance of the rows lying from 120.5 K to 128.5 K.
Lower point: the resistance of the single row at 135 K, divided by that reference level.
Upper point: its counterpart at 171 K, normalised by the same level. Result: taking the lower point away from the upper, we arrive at 0.13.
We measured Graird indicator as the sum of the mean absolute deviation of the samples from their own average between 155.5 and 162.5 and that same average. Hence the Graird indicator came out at 166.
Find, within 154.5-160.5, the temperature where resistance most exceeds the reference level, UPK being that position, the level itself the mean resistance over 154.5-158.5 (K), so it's 159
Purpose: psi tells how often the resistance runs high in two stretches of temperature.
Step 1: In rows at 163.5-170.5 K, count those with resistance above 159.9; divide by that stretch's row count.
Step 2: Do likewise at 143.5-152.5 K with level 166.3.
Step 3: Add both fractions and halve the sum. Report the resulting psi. 0.524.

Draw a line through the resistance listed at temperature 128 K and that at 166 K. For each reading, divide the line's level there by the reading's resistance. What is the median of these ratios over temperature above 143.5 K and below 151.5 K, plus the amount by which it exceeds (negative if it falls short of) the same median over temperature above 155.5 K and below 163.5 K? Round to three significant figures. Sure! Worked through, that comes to 1.05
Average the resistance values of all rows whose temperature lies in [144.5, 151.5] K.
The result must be 161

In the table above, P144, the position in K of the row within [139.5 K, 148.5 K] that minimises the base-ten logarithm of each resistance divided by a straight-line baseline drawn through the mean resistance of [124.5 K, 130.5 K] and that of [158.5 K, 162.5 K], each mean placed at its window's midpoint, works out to 148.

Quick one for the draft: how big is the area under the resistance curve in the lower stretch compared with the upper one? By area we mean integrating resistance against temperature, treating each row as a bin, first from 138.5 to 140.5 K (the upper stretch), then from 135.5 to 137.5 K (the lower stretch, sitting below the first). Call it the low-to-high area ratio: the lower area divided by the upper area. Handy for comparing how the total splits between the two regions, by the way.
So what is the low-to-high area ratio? 0.97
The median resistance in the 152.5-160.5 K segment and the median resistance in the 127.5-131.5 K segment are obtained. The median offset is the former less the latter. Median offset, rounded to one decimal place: -6.5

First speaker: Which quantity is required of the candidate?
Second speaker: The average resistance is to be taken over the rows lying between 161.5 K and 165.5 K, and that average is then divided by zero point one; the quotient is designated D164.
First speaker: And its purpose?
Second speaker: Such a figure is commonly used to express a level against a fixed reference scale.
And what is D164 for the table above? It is 1617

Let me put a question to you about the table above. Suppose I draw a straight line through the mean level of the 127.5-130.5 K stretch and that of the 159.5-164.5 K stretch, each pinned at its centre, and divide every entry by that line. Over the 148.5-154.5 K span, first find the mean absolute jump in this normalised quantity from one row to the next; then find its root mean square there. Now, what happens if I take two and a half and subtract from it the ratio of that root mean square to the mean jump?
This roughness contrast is -9.2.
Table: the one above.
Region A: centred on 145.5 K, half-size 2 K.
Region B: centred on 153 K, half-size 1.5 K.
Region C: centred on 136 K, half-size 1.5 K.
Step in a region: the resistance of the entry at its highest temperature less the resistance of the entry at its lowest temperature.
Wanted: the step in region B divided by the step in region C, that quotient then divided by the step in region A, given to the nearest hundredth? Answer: 0.14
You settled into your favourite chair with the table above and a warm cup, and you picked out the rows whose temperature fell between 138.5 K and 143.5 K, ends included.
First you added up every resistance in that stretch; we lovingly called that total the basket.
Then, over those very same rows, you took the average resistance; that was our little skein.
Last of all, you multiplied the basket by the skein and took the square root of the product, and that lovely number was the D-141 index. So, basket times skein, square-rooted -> 369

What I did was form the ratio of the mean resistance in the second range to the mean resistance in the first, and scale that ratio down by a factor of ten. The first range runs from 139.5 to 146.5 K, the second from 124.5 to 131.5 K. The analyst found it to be 0.1001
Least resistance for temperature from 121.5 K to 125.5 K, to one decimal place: 165.5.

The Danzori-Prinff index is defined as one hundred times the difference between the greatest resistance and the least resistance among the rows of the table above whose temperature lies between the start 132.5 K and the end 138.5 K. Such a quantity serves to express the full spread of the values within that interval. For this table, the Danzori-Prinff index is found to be 1920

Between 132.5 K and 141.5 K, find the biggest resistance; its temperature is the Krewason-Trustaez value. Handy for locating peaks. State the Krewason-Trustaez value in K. 139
